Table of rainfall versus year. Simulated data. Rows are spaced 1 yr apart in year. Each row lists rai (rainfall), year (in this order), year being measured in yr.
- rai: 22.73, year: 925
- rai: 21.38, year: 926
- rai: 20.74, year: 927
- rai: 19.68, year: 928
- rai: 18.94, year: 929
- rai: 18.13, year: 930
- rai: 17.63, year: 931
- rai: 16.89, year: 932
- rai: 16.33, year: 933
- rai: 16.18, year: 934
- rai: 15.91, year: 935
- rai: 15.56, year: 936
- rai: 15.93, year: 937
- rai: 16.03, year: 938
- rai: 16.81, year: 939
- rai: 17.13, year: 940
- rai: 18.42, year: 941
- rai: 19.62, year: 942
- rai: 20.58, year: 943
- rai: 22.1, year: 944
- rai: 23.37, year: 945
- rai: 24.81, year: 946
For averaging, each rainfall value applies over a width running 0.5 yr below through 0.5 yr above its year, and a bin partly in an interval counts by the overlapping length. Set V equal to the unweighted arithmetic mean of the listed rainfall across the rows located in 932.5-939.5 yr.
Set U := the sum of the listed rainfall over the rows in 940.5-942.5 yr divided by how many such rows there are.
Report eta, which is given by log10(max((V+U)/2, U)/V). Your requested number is 0.07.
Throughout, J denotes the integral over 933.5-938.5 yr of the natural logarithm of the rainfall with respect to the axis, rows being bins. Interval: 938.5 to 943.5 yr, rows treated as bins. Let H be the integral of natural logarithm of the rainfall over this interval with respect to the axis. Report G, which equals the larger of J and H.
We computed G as 14.6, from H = 14.6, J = 13.8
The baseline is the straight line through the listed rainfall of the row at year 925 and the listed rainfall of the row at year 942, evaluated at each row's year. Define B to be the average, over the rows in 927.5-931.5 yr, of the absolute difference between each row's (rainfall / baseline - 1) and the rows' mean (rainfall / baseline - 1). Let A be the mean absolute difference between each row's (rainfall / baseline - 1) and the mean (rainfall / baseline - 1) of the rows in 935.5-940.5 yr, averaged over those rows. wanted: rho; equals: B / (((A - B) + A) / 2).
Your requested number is 1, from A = 0.04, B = 0.026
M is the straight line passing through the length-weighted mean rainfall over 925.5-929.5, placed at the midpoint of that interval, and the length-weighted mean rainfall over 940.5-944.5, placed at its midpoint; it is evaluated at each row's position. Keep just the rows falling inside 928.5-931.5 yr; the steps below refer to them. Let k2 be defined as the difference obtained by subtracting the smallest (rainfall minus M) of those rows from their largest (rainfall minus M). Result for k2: 1.31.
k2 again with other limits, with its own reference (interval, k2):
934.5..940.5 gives 1.57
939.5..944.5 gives 4.97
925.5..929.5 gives 2.44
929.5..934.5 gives 1.95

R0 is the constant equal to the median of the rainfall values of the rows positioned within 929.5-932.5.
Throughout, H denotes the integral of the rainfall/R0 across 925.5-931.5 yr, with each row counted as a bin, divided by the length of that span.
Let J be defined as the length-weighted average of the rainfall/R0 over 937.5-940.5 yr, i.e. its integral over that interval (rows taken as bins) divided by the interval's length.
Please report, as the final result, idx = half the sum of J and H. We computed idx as 1.02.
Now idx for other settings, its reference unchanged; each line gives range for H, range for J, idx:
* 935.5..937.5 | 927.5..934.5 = 0.95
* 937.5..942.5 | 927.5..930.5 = 1.04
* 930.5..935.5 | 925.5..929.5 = 1.04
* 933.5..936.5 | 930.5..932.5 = 0.94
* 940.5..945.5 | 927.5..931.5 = 1.12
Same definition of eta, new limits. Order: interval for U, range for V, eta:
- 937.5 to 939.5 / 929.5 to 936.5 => 0.00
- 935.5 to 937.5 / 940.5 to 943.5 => -0.04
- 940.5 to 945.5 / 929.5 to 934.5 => 0.09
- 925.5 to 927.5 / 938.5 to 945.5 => 0.03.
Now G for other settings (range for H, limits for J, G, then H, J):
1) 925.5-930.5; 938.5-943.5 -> 14.9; 14.9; 14.6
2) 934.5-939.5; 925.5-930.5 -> 14.9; 13.9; 14.9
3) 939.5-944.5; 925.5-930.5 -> 14.9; 14.9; 14.9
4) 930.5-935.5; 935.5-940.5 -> 14.0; 14.0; 14.0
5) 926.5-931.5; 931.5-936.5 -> 14.7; 14.7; 13.9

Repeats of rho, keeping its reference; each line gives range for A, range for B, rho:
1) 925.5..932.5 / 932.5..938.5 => 0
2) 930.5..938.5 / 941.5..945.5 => -3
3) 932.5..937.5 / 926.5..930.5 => -4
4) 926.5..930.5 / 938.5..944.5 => -5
